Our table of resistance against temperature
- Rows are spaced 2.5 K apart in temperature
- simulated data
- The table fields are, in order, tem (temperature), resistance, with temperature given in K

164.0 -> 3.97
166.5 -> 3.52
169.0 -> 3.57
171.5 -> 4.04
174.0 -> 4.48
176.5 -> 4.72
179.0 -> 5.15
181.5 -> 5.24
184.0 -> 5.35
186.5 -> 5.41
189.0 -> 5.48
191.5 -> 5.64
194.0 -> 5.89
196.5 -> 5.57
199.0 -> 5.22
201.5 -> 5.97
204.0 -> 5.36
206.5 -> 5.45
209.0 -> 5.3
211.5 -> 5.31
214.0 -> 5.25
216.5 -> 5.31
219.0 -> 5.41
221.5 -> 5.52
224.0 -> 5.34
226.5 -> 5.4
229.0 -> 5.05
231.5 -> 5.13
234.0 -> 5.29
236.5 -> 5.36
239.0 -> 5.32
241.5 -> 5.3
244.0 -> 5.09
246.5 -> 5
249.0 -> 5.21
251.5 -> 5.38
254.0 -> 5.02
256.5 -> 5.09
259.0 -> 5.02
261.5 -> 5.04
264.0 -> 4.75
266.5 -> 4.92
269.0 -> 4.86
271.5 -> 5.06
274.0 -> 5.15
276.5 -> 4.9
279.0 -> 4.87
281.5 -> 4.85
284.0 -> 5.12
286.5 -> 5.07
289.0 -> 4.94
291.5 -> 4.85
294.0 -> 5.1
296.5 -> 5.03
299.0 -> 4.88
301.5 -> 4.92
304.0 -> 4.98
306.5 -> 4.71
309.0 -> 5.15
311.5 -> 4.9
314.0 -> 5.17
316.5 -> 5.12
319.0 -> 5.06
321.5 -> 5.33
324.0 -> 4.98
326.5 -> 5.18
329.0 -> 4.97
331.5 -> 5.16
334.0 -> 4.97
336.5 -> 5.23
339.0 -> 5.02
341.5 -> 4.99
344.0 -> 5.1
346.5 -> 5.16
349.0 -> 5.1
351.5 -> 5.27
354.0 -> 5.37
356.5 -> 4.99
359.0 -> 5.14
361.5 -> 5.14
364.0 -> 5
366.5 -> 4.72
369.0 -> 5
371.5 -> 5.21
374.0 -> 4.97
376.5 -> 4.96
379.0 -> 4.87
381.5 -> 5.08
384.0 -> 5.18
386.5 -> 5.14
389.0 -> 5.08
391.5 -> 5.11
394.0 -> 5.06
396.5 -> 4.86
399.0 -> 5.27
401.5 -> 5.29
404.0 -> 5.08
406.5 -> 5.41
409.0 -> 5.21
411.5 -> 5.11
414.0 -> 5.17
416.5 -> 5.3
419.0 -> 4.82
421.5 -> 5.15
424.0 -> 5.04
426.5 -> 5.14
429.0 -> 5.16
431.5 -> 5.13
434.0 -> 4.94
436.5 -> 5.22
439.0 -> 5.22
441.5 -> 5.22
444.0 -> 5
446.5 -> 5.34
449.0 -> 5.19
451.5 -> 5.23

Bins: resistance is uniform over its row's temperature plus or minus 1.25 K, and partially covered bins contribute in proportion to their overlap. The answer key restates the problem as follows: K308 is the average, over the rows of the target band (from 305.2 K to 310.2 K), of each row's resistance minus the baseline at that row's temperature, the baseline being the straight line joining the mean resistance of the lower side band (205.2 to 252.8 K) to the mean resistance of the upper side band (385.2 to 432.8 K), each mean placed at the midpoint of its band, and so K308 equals -0.29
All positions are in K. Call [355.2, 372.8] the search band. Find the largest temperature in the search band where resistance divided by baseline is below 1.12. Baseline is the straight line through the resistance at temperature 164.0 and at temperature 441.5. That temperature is 371.5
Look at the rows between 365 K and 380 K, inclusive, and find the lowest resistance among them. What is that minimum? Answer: 4.72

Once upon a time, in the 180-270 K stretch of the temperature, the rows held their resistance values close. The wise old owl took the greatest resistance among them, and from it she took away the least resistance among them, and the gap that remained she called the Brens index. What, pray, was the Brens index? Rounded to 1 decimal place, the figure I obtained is 1.2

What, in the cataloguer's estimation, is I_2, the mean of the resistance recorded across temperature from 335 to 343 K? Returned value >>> 5.08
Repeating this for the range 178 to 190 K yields 5.33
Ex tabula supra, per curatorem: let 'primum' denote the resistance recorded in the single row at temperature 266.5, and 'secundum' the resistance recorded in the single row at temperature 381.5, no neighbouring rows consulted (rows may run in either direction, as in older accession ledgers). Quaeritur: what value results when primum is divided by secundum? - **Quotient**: 0.97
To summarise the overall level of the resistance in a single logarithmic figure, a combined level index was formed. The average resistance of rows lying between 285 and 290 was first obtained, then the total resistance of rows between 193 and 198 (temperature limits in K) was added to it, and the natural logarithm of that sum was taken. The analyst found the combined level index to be 2.80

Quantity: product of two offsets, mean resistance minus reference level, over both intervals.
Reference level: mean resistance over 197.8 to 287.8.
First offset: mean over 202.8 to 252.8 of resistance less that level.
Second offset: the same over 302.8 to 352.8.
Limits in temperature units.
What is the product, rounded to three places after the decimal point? -0.011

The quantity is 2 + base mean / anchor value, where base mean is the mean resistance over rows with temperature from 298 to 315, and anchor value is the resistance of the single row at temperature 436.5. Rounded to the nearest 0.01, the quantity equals 2.95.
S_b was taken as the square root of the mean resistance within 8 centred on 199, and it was 2.36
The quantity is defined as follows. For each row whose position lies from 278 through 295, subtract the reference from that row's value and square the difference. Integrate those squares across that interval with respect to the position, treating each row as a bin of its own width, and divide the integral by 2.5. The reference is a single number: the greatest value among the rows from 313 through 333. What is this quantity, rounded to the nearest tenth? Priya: 1.0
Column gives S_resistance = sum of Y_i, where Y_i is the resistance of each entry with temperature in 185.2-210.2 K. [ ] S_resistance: 55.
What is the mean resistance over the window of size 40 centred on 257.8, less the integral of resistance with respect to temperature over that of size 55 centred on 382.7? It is -274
